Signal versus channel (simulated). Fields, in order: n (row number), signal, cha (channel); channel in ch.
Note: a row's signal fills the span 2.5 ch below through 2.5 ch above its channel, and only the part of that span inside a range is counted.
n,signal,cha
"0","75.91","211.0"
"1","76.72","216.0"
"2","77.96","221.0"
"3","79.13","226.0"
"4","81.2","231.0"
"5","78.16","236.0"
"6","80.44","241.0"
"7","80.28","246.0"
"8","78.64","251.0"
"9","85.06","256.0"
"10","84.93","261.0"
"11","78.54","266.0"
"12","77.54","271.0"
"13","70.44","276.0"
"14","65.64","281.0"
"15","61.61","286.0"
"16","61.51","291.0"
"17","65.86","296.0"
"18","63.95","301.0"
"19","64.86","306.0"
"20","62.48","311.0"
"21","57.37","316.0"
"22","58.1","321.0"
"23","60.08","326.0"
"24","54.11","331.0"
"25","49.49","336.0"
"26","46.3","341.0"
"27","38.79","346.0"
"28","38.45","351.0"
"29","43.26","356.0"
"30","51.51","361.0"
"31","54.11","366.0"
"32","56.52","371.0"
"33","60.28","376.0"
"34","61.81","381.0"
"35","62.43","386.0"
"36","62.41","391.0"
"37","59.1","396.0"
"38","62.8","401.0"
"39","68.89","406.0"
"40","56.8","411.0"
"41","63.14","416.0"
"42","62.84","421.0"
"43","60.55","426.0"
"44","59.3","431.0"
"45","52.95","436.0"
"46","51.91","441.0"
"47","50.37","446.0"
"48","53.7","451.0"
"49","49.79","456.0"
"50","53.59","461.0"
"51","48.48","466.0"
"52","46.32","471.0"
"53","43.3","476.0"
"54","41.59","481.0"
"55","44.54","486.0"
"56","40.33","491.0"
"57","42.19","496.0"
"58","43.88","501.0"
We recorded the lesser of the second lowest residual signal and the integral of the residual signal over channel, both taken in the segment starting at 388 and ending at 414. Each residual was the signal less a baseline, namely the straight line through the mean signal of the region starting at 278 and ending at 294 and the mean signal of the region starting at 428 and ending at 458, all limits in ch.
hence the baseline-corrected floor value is 3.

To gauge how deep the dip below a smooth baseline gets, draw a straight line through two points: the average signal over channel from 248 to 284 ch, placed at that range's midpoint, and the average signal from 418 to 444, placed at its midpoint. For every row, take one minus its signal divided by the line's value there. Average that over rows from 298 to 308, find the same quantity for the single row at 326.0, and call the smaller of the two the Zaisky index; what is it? 0.11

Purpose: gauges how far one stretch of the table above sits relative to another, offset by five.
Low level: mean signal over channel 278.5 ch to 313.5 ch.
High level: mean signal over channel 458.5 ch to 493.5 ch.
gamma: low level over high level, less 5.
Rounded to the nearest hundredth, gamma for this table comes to -3.60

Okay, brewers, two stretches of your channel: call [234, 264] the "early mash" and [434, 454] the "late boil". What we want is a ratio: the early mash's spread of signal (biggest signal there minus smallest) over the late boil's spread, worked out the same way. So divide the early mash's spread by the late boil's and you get 2.07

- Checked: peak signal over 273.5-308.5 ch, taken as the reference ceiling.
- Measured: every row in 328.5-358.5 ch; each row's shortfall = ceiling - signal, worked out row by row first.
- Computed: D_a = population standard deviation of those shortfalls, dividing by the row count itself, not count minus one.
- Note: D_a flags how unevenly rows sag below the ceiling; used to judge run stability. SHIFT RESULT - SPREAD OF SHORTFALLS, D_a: 6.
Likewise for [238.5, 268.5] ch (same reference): 3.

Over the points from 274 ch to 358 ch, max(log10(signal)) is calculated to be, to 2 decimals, 1.85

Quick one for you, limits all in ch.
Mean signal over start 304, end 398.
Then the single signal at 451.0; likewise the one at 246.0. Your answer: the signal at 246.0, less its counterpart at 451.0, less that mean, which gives -28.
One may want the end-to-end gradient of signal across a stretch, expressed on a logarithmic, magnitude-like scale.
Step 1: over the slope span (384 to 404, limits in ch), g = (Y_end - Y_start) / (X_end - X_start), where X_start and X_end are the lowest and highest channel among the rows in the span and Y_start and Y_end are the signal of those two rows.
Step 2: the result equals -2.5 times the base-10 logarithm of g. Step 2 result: 4.0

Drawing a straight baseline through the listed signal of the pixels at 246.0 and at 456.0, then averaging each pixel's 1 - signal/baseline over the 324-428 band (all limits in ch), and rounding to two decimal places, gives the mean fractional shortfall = 0.08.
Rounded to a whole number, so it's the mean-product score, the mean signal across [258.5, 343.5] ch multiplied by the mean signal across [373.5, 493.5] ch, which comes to 3496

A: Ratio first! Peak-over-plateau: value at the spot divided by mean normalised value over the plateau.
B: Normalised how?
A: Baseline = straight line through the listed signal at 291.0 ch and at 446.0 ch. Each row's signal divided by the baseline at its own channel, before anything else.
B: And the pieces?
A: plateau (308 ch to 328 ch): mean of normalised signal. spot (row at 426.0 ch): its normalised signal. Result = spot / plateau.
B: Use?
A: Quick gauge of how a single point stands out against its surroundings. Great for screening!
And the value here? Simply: 1.17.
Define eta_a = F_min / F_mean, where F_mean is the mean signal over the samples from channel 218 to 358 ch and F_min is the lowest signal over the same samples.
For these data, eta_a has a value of 0.58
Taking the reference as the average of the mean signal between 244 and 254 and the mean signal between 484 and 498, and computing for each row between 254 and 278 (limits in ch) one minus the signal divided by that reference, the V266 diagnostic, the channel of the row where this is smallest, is 256.0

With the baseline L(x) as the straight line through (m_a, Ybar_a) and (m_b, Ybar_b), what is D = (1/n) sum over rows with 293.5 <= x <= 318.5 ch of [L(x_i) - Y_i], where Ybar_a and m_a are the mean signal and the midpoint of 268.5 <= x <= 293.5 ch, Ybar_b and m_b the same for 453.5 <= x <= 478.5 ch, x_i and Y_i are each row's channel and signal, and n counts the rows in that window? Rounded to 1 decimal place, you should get 1.9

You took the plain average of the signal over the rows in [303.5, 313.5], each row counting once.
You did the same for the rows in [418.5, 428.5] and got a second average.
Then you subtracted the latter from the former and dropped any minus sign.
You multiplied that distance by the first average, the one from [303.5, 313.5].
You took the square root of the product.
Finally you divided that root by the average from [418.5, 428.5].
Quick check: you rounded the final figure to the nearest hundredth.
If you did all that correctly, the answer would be 0.18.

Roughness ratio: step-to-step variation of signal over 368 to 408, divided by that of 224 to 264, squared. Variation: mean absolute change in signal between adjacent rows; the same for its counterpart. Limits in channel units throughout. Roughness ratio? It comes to 1.5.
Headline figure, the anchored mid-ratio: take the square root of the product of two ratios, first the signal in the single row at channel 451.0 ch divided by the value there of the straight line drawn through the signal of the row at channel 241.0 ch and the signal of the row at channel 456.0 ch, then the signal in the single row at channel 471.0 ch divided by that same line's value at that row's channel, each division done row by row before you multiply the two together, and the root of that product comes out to 1.02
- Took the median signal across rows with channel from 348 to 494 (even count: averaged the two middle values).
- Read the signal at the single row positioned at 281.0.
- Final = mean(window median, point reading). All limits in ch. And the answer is 60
